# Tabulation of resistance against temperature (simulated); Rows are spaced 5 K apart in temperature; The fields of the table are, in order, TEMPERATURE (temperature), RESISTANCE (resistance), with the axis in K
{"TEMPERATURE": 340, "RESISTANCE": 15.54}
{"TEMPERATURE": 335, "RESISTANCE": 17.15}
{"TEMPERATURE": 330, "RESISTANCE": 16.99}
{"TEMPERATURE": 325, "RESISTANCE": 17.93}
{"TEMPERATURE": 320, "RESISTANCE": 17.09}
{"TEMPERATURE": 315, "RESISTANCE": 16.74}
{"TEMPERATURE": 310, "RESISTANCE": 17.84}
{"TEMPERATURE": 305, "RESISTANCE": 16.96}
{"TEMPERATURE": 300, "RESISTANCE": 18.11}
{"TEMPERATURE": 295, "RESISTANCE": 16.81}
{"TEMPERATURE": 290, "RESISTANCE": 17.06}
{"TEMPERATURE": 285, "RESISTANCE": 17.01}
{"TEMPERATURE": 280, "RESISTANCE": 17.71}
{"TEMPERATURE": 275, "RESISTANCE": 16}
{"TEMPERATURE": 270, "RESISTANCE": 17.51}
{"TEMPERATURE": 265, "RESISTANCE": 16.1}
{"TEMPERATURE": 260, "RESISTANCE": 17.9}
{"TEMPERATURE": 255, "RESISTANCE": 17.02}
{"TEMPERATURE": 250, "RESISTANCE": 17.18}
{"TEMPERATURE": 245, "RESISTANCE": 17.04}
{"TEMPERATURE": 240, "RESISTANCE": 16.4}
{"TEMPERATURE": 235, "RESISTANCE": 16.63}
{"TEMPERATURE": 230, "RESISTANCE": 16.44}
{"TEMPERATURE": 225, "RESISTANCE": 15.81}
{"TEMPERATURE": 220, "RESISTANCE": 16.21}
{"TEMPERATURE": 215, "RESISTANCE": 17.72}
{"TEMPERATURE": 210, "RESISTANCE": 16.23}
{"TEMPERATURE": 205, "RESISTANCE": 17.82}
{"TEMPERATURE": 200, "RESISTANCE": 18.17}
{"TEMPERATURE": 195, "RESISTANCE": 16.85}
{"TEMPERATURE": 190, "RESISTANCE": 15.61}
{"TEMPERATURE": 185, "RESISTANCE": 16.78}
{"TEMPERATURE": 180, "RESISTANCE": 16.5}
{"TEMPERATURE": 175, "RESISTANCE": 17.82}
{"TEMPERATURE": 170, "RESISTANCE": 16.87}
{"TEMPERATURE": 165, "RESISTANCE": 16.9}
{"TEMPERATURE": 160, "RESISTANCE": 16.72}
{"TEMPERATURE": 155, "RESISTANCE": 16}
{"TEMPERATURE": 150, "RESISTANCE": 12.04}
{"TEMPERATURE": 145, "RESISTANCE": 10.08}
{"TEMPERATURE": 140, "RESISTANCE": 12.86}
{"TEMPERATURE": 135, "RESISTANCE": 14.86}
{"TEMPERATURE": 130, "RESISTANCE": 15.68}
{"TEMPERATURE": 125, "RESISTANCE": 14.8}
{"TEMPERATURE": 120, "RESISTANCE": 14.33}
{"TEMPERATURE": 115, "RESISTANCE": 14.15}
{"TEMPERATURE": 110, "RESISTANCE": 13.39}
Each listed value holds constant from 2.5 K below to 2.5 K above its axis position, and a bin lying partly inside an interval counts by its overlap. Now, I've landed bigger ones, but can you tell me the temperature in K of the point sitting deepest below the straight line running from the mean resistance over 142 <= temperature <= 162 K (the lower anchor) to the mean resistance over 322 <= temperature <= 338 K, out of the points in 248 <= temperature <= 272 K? 265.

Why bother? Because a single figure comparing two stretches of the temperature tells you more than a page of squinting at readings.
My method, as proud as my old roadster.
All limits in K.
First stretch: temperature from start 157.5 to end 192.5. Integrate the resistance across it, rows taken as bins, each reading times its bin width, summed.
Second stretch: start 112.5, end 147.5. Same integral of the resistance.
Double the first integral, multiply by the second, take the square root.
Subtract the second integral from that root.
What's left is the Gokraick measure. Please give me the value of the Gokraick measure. 269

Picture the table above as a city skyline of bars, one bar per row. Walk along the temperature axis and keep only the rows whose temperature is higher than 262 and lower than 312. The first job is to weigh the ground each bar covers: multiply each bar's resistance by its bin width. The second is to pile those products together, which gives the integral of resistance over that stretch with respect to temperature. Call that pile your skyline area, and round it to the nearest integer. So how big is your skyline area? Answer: 856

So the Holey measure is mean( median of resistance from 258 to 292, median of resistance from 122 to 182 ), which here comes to 16.45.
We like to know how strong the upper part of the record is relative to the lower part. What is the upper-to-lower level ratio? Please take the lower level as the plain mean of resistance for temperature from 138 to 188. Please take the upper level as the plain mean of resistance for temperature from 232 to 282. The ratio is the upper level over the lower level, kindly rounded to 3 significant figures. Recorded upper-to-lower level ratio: 1.11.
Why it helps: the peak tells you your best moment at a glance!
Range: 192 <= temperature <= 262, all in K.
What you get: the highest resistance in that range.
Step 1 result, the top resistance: 18.17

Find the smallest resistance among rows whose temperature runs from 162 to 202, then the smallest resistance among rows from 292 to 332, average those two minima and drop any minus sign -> 16.2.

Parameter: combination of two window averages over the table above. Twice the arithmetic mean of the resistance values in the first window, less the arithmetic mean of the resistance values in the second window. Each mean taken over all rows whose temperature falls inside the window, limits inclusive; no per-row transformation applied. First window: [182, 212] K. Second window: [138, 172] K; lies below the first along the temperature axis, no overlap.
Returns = 19.3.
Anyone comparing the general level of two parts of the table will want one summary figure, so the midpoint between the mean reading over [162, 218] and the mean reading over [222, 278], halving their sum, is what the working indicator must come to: 16.9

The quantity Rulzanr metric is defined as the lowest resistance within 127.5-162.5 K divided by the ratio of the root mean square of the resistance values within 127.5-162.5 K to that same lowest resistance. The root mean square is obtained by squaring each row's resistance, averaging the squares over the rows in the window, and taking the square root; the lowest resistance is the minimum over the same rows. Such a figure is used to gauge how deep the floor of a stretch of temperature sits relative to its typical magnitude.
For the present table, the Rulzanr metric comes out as 7.1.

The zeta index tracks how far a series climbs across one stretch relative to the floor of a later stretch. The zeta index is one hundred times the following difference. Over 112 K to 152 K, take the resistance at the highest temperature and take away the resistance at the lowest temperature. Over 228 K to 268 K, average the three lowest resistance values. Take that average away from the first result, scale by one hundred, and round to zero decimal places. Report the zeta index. -1842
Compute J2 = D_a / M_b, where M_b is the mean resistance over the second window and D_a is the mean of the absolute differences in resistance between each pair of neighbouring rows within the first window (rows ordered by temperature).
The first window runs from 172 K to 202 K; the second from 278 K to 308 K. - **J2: 0.062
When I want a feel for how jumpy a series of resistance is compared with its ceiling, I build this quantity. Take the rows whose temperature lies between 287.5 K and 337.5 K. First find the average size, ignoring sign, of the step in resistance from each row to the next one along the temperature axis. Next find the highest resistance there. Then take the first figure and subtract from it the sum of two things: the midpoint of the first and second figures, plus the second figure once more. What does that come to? -26.78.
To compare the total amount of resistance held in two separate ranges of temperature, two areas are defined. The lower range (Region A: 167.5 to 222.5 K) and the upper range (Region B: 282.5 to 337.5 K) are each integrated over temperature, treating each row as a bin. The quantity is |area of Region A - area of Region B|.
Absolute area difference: 16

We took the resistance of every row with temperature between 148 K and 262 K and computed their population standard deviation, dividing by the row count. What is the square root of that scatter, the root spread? 1.09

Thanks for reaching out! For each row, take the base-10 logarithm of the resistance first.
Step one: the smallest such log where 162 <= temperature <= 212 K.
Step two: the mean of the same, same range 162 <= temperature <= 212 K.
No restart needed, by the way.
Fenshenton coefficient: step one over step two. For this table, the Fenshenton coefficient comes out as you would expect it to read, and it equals 0.971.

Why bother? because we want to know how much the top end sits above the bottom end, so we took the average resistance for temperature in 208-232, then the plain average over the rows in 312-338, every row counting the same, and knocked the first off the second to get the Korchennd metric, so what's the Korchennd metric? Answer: 0.7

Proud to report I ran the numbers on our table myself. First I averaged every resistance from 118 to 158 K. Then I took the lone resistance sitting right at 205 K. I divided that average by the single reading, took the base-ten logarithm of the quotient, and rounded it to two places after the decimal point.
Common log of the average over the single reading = -0.11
